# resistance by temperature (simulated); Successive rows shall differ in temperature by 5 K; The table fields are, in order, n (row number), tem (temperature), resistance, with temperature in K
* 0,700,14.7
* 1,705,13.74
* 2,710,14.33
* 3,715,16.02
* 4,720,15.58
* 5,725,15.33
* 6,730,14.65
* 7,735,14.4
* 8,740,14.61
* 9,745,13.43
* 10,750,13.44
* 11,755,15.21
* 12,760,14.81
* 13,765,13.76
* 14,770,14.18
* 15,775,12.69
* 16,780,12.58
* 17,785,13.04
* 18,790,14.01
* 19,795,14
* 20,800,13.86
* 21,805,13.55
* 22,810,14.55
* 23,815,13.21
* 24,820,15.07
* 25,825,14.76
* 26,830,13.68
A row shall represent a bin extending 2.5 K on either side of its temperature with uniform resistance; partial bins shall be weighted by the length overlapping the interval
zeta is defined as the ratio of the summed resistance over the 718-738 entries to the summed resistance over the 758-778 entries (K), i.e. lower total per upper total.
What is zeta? 1.08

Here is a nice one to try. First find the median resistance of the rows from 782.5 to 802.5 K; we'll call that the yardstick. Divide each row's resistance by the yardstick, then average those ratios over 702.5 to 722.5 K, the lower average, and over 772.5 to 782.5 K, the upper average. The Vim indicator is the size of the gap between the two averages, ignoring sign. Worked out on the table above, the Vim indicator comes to 0.16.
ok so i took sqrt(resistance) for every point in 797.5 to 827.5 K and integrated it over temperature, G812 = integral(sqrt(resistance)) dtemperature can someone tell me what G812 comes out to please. 112.9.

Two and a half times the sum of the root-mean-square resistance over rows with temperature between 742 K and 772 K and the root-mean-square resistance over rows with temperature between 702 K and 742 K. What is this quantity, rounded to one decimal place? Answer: 72.5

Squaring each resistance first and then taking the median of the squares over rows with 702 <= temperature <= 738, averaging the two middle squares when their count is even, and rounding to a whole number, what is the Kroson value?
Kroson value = 215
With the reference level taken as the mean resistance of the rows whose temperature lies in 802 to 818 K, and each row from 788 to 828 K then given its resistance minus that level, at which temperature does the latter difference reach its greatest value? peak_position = 820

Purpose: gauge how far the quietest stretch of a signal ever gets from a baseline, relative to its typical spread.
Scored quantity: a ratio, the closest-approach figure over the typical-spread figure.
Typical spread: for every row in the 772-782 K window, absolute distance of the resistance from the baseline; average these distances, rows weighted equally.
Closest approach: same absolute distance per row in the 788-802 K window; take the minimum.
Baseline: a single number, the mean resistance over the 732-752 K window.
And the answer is 0.0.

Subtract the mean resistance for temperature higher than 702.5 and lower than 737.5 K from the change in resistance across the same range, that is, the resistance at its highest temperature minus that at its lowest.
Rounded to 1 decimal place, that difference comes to -14.2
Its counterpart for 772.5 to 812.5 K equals -11.7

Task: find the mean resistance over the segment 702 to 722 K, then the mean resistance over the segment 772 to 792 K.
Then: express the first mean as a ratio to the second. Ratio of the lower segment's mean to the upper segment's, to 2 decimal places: 1.14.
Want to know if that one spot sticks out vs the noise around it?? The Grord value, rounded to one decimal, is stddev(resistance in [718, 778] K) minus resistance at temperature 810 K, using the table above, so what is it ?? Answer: -13.7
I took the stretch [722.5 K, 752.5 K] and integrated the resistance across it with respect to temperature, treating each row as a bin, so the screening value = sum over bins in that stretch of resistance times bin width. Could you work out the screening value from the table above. 429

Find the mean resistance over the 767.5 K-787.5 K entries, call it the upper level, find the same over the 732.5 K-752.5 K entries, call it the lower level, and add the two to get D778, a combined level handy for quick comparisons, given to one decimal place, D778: 27.1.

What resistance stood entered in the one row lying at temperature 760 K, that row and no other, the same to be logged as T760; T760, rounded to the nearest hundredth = 14.81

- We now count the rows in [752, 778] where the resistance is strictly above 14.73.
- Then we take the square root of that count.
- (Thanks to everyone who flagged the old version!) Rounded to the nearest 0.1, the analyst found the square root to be 1.4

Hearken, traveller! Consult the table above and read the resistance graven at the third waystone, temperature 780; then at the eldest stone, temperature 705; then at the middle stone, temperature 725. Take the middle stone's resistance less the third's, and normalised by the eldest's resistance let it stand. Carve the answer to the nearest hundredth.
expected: 0.20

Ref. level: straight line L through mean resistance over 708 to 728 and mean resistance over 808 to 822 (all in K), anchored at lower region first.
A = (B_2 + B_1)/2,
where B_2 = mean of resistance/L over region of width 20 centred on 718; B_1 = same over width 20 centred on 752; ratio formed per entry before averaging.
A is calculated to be 0.98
